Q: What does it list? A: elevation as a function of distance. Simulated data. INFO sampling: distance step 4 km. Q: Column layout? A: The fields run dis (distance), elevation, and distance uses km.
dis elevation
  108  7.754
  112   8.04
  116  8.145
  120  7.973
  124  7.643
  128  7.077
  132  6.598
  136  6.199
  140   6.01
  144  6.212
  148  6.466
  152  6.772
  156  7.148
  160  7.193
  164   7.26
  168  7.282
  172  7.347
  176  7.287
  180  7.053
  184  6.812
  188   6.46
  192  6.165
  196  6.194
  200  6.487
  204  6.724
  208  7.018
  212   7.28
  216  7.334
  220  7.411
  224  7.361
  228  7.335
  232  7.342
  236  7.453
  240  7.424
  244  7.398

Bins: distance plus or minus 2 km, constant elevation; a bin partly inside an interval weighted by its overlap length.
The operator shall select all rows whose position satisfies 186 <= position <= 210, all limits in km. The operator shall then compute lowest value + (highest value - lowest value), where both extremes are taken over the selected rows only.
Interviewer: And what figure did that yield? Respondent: 7.02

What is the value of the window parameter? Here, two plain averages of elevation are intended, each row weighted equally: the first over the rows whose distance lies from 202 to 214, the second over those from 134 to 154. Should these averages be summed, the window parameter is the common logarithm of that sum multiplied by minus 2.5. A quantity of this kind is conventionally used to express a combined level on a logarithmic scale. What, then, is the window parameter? -2.81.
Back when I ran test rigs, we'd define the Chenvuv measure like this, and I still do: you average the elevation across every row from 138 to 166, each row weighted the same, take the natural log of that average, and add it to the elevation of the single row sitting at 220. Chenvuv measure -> 9.32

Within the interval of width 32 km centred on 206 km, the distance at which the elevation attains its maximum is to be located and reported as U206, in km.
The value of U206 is 220 km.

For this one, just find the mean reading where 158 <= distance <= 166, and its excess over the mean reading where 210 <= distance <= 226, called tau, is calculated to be -0.12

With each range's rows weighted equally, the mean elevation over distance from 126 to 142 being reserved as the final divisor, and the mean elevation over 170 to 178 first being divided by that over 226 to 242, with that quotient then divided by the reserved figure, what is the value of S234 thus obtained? 0.153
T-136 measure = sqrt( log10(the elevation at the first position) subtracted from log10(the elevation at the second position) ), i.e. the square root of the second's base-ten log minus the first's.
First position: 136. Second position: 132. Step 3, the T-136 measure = 0.16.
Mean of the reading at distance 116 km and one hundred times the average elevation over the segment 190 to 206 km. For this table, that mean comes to 324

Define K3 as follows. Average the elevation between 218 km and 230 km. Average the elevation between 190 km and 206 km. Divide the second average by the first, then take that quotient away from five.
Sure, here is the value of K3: 4.13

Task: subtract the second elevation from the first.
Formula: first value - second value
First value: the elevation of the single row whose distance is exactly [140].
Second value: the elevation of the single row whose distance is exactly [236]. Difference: -1.4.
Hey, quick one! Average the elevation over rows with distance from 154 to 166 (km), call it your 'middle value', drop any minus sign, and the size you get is 7.20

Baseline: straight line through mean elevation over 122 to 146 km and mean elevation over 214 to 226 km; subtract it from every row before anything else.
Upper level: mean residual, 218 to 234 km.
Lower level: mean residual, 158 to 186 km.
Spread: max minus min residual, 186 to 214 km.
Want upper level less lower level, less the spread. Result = -1.2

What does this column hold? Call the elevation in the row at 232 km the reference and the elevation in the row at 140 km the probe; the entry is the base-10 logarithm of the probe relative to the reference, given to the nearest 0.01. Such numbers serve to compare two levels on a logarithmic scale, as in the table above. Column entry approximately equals -0.09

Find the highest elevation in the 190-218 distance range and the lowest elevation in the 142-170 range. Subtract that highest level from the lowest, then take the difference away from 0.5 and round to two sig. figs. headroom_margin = 1.6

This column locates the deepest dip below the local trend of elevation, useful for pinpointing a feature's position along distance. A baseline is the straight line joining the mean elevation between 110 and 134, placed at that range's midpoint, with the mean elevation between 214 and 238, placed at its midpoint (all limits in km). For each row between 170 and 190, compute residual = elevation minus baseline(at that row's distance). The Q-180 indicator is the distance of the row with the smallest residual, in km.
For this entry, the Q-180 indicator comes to 188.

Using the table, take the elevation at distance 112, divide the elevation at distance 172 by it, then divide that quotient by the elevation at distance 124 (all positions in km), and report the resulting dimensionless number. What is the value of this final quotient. 0.120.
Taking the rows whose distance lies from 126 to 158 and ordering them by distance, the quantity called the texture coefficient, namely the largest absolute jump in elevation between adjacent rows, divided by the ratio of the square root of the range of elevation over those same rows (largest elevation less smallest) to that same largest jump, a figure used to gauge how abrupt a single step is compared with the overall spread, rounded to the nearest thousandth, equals 0.215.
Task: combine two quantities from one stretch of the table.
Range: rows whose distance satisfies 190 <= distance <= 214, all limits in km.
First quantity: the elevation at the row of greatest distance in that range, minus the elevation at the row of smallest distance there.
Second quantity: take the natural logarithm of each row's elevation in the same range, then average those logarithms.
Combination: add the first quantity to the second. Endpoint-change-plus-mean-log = 3.0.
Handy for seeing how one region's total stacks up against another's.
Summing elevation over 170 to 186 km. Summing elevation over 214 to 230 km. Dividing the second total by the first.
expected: 1.03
